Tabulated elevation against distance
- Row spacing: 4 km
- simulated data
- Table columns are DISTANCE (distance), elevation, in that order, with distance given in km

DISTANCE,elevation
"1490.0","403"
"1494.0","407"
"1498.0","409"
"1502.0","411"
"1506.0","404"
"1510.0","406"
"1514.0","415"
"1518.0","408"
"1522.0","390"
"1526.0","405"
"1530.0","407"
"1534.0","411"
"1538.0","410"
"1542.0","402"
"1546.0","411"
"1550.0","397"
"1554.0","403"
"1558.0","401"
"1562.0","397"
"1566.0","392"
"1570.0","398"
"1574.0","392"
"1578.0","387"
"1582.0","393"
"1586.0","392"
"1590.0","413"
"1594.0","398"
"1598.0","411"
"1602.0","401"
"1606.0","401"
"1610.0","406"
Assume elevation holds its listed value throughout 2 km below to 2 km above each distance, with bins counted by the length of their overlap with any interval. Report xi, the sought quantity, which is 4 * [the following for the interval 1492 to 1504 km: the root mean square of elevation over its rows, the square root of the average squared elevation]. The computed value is 1636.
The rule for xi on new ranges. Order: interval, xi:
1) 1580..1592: 1598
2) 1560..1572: 1583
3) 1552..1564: 1601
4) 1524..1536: 1631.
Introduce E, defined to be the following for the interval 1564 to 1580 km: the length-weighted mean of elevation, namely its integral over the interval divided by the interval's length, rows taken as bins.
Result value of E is 392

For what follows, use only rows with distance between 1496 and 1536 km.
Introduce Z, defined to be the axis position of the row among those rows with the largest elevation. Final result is 1514.0 km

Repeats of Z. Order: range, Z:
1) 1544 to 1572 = 1546.0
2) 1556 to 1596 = 1590.0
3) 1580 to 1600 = 1590.0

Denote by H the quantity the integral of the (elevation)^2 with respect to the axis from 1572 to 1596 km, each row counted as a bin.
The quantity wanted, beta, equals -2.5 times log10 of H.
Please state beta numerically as -16.4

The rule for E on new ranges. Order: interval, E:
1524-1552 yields 406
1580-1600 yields 401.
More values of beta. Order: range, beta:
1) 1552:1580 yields -16.6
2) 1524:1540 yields -16.1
